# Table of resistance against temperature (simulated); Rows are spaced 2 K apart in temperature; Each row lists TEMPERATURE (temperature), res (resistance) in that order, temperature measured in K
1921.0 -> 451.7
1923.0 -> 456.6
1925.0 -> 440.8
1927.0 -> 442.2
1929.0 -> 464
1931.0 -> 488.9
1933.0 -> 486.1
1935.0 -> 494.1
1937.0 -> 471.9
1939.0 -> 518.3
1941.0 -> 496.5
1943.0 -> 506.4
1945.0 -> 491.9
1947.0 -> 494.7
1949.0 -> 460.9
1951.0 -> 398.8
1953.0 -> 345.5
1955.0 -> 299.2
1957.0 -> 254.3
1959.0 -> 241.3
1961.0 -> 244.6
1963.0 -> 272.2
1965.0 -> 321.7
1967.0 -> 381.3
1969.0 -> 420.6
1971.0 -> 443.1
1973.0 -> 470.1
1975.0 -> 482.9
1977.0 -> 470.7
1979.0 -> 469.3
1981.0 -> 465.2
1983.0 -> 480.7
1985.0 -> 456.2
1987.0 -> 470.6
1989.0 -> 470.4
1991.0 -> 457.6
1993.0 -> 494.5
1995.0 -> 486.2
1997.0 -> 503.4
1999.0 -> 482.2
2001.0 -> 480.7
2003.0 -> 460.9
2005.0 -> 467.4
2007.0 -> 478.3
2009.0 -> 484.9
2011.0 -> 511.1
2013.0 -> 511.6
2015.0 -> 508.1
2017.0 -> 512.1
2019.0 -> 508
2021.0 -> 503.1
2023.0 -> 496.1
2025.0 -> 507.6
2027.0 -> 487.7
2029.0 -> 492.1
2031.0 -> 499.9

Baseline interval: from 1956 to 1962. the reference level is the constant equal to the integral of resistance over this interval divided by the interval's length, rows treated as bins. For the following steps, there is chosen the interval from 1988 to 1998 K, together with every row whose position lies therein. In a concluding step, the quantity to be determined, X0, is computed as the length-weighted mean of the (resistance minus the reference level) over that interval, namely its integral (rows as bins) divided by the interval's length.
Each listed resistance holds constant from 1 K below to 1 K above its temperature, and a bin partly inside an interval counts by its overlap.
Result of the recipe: 236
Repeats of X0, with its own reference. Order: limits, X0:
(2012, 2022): 262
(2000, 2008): 225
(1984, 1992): 217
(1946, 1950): 231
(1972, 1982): 225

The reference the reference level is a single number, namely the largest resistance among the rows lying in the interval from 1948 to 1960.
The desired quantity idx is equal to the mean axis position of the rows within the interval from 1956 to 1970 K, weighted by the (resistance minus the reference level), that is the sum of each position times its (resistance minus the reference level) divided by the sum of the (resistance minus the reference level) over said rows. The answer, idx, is 1961.4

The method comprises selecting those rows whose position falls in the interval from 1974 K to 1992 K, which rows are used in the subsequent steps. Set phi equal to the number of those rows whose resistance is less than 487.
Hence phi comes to 9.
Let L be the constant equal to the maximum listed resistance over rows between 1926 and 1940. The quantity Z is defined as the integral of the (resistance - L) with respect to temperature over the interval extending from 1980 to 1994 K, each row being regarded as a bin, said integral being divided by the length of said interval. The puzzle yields -48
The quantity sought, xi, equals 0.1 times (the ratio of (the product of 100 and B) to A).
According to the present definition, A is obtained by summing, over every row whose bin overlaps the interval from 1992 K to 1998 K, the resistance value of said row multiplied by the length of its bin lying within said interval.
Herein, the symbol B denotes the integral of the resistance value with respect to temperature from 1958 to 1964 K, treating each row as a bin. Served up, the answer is 5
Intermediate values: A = 2968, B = 1516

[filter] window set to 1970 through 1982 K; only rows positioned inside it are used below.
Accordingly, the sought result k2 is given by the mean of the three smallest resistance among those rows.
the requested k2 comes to 459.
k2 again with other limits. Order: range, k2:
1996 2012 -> 469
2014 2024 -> 502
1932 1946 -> 483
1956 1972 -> 247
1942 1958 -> 300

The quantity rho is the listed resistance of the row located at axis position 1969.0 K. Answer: 420.6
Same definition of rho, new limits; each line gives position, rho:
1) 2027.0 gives 487.7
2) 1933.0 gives 486.1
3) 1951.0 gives 398.8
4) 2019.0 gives 508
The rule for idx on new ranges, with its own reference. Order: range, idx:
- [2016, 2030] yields 2022.3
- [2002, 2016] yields 2011.7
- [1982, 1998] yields 1992.8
